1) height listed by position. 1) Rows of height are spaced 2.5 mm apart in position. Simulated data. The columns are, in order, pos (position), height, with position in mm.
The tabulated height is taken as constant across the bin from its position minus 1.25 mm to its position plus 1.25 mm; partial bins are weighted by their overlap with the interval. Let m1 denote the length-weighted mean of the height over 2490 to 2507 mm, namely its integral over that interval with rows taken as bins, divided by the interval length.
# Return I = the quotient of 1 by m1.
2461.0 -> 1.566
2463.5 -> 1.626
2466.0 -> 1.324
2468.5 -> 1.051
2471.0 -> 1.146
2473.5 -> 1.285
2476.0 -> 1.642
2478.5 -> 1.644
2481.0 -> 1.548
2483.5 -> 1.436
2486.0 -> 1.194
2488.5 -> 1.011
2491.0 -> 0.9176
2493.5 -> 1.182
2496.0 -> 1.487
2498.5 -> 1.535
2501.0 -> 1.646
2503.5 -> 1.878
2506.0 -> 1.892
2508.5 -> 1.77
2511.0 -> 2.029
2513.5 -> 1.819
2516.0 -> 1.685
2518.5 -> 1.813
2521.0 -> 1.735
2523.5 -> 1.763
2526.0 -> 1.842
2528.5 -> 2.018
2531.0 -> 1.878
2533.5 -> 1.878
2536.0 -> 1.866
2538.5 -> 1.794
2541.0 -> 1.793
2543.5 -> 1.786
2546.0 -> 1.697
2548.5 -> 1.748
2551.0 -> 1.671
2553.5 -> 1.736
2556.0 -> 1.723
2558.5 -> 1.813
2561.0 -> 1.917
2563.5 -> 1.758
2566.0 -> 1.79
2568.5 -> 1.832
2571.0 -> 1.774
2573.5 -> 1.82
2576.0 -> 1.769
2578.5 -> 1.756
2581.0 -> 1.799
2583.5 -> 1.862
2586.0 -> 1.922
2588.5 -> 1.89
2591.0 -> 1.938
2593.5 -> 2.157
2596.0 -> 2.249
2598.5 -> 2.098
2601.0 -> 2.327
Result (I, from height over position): 0.663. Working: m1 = 1.51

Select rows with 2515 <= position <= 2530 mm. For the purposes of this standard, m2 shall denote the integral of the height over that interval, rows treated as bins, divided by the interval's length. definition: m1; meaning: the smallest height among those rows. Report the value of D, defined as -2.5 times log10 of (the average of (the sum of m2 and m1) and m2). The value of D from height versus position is -1.06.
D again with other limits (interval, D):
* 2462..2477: -0.68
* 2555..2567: -1.06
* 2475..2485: -0.89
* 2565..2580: -1.07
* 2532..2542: -1.09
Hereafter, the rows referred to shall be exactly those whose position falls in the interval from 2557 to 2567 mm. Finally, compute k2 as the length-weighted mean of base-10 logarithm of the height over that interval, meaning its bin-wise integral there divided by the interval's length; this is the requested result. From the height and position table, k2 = 0.26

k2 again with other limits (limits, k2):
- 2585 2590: 0.28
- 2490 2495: 0.03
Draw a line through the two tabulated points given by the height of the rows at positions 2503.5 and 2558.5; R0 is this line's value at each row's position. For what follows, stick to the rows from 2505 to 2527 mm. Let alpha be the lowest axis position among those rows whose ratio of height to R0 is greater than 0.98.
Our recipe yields 2506.0 mm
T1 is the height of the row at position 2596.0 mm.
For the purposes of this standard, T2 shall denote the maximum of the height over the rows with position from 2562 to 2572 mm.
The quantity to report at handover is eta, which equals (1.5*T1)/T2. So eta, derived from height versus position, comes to 1.84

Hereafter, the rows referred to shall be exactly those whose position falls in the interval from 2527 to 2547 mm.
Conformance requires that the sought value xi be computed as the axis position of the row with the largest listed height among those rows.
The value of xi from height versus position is 2528.5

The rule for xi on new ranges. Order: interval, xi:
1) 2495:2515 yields 2511.0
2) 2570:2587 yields 2586.0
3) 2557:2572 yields 2561.0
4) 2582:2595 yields 2593.5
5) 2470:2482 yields 2478.5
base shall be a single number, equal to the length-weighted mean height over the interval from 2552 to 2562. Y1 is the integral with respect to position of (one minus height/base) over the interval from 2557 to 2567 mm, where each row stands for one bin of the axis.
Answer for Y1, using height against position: -0.15 mm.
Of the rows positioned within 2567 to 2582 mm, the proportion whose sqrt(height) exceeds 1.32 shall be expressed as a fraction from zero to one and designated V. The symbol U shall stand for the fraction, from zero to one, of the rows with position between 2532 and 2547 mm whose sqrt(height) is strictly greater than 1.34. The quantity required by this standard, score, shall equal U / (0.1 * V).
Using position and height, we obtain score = 3.3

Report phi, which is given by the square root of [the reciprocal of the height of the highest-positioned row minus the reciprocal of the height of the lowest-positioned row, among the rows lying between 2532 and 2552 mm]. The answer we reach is 0.26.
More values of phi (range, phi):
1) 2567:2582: 0.10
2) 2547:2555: 0.06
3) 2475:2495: 0.49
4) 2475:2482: 0.19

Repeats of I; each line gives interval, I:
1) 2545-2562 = 0.569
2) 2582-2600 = 0.496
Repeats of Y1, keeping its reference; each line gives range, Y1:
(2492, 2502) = 1.94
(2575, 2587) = -0.20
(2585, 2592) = -0.49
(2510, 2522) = -0.15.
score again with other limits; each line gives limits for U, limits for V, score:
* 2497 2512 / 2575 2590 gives 5.0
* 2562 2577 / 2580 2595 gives 3.3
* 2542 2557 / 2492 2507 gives 0.0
